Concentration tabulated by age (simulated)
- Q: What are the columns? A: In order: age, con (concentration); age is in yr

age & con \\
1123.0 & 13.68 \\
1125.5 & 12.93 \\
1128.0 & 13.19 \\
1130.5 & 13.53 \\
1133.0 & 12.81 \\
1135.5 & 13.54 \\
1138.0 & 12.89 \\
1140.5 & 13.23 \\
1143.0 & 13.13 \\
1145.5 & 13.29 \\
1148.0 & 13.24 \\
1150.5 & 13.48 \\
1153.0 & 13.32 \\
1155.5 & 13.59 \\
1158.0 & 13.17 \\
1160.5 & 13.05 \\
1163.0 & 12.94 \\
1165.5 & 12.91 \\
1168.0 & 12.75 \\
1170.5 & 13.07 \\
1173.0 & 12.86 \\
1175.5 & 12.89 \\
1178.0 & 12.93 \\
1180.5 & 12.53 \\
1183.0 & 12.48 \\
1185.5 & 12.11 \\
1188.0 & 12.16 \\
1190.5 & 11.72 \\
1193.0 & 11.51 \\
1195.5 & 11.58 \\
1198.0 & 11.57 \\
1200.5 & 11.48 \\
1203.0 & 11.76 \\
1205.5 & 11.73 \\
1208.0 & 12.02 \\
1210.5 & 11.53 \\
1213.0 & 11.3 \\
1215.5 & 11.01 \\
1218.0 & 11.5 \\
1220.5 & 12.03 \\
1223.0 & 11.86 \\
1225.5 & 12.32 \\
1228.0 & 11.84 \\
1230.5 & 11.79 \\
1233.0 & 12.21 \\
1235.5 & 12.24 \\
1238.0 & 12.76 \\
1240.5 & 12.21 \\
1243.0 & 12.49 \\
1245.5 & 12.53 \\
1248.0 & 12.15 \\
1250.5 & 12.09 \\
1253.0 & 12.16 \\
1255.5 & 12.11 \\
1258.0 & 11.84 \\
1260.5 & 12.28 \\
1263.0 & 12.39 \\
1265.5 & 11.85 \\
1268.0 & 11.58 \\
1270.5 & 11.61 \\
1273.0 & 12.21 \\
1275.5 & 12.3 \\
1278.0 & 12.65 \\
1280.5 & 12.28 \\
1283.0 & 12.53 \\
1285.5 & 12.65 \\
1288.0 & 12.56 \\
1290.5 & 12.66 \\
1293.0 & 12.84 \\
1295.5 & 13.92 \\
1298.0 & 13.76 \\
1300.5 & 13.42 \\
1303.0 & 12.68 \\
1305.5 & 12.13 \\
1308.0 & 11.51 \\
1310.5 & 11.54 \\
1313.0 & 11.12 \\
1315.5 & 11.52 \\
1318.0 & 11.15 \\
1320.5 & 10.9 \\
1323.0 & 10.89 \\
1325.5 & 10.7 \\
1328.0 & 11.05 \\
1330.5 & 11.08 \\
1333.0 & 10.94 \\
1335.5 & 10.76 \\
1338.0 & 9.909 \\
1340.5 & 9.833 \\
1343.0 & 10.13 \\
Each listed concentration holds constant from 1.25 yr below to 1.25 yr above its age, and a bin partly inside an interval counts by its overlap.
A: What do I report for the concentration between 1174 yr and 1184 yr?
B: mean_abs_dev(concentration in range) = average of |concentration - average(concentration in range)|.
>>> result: 0.20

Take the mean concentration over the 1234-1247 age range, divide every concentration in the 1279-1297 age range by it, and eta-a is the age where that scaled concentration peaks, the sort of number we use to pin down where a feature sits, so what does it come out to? 1295.5 yr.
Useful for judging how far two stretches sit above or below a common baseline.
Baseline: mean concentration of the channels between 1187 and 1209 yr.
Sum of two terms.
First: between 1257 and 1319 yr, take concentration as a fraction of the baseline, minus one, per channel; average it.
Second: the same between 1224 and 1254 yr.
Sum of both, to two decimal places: 0.09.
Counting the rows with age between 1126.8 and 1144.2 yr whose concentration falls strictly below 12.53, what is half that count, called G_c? 0.0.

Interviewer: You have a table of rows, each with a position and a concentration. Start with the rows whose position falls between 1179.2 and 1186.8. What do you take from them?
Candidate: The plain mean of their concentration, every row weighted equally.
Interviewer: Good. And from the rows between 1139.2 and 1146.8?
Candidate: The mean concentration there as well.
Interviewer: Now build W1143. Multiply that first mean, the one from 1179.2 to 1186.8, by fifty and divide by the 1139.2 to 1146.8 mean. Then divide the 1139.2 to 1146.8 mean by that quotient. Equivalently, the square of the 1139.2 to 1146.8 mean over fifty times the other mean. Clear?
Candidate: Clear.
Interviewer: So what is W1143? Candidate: 0.282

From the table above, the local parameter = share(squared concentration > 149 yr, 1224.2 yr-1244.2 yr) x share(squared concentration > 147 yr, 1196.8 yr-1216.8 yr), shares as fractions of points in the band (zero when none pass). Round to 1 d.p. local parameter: 0.0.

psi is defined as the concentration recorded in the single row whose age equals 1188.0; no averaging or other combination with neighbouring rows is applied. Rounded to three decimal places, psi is 12.160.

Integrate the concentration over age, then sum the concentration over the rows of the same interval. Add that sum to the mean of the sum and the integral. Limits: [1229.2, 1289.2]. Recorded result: 807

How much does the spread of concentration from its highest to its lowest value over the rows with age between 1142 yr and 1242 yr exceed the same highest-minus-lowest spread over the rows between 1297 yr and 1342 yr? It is -1.3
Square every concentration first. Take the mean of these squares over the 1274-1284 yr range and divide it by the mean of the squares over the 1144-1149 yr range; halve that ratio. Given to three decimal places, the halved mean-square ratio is 0.440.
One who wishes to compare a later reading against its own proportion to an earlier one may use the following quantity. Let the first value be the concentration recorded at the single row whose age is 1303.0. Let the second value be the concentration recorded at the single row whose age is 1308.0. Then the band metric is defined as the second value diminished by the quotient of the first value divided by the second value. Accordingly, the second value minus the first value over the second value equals 10.4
